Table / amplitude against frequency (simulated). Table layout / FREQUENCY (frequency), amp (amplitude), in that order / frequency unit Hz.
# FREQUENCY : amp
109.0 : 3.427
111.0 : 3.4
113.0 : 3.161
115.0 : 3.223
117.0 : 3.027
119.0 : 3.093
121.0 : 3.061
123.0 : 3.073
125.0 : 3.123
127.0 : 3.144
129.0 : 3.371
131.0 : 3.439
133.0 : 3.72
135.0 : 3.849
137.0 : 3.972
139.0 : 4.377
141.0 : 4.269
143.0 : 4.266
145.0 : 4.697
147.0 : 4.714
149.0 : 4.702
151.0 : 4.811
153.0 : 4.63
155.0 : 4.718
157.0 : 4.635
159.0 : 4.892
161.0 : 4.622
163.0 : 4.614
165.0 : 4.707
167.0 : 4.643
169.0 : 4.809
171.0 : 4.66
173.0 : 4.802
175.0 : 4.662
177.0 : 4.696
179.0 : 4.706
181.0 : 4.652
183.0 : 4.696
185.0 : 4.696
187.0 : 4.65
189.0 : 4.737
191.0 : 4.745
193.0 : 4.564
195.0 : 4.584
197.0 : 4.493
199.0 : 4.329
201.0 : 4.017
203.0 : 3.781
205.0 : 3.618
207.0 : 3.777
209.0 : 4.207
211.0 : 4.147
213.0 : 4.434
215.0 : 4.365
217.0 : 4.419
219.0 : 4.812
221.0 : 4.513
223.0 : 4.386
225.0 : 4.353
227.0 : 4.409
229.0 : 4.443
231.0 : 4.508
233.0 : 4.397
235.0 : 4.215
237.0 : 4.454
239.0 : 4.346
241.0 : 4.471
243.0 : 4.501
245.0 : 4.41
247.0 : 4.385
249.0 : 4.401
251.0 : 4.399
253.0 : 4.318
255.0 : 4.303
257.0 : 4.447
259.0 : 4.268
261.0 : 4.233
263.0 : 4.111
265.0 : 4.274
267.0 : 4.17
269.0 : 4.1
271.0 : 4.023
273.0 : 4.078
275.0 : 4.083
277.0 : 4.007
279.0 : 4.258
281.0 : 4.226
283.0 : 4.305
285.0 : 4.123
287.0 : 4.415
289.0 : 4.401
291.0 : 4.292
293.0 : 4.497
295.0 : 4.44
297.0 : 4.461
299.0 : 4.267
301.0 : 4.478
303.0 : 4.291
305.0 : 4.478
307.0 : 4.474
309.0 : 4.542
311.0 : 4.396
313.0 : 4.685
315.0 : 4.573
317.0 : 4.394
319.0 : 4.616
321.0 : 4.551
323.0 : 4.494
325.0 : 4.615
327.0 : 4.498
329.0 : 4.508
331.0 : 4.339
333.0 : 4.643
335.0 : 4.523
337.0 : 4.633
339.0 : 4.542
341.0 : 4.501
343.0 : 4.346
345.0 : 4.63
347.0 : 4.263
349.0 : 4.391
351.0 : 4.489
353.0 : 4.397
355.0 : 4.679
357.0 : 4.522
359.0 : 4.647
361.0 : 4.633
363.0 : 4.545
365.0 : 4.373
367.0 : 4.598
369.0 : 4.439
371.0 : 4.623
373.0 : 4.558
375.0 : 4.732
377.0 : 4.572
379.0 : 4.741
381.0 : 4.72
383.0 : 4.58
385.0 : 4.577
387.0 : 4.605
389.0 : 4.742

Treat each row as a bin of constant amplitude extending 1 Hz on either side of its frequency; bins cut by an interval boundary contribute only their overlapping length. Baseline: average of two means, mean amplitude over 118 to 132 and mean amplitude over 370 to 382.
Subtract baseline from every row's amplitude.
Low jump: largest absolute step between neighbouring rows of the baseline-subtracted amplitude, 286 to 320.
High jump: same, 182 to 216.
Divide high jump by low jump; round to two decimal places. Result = 1.49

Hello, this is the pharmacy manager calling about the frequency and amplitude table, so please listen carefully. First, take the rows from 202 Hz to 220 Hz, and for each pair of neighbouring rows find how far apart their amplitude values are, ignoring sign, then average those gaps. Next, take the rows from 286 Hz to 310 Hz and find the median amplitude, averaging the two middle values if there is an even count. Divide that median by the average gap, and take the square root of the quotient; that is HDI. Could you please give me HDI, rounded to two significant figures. 4.7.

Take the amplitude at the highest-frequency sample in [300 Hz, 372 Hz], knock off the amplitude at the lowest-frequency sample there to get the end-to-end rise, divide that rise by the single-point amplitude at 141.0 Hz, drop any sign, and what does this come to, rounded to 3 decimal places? 0.034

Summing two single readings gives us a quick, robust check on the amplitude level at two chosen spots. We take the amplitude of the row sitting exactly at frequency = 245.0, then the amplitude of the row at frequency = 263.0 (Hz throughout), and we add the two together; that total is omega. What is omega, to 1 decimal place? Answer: 8.5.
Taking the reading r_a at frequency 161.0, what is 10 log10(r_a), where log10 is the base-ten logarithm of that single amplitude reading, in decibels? 6.65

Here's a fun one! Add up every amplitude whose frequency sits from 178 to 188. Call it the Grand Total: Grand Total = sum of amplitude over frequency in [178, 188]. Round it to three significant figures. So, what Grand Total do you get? 23.4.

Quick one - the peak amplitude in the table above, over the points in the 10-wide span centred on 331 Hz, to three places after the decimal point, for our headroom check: 4.643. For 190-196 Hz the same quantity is 4.745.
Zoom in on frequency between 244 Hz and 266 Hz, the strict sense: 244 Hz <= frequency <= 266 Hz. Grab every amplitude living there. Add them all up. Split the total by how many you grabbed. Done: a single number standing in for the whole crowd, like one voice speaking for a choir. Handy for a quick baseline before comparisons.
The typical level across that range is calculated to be 4.3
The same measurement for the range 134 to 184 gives 4.6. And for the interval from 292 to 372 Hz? 4.5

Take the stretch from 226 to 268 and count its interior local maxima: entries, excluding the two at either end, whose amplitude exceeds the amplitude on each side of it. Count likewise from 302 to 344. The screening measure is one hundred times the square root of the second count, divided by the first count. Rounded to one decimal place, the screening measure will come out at 47.1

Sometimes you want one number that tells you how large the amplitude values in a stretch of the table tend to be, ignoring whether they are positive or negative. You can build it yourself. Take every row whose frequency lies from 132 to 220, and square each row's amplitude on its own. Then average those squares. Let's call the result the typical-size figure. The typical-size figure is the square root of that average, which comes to 4.49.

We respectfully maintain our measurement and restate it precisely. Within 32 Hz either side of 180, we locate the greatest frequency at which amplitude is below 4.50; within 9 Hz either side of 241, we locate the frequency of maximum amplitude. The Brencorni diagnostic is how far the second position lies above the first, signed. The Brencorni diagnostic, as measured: 32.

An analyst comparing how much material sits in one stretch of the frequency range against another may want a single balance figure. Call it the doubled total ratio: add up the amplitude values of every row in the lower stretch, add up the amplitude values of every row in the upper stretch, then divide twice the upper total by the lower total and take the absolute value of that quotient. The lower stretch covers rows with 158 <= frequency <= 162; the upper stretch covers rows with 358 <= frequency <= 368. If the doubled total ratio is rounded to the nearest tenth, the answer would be 4.8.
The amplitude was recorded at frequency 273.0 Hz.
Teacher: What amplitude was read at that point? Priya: 4.078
